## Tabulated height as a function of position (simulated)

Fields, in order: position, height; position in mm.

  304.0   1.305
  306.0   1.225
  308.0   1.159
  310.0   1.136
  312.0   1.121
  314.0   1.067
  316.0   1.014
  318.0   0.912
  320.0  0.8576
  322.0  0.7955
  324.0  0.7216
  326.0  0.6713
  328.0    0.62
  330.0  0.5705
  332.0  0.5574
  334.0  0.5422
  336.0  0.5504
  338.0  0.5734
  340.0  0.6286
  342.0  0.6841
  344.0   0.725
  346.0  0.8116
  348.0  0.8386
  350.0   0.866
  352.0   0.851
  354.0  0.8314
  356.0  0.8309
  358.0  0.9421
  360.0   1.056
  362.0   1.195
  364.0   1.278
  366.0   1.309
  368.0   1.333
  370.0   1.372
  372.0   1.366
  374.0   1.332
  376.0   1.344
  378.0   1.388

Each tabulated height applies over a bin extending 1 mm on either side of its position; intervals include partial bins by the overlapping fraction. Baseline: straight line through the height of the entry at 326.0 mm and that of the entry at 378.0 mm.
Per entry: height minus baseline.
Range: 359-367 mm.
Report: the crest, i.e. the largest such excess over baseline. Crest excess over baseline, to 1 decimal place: 0.1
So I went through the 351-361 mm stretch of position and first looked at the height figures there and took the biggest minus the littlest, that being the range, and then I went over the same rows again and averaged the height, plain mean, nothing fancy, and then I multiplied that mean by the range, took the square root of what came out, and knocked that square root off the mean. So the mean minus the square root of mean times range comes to 0.45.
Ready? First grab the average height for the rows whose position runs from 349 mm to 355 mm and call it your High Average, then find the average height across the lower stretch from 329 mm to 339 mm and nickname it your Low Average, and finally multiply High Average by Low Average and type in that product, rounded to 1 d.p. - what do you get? 0.5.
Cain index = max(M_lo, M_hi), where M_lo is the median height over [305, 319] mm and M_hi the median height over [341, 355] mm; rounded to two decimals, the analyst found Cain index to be 1.12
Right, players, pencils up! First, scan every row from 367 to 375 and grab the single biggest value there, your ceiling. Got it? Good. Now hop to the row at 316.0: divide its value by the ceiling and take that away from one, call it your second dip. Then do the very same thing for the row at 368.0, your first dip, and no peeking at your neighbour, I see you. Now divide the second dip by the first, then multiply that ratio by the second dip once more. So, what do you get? 2.4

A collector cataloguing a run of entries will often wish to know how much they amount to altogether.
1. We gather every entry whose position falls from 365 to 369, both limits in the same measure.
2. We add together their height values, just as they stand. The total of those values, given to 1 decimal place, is 2.6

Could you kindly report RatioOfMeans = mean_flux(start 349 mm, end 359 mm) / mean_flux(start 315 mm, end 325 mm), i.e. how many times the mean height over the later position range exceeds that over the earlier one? 1.0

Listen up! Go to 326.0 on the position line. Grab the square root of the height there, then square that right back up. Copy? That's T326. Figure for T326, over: 0.67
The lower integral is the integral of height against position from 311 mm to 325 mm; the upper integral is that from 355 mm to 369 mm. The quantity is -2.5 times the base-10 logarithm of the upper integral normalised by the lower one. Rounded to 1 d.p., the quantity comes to -0.2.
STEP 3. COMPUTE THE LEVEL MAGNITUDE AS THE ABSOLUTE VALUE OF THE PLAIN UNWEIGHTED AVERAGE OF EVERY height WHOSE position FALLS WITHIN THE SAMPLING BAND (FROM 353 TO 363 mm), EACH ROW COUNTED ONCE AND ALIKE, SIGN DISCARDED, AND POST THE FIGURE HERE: 1.0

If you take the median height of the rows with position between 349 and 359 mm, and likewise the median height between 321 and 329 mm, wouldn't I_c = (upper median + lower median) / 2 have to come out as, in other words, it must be 0.77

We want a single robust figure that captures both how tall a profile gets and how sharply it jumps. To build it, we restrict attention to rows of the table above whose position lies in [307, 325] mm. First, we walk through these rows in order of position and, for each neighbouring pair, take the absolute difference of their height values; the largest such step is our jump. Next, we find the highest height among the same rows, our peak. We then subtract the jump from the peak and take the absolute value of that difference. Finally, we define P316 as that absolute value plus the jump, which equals 1.2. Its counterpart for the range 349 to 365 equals 1.3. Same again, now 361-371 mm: 1.4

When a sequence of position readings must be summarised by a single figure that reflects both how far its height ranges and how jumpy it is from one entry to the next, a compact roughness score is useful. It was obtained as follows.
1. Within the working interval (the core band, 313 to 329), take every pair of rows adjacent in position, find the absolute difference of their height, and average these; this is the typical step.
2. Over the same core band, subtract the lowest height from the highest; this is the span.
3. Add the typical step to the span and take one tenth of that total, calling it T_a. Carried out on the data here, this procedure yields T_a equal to 0.051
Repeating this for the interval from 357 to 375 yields 0.049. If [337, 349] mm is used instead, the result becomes 0.032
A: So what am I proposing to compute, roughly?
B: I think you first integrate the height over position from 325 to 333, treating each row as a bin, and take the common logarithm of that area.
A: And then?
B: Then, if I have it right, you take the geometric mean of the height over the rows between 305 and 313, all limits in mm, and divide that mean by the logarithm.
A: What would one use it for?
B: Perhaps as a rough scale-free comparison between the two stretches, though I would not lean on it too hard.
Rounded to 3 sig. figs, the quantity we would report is 1.69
